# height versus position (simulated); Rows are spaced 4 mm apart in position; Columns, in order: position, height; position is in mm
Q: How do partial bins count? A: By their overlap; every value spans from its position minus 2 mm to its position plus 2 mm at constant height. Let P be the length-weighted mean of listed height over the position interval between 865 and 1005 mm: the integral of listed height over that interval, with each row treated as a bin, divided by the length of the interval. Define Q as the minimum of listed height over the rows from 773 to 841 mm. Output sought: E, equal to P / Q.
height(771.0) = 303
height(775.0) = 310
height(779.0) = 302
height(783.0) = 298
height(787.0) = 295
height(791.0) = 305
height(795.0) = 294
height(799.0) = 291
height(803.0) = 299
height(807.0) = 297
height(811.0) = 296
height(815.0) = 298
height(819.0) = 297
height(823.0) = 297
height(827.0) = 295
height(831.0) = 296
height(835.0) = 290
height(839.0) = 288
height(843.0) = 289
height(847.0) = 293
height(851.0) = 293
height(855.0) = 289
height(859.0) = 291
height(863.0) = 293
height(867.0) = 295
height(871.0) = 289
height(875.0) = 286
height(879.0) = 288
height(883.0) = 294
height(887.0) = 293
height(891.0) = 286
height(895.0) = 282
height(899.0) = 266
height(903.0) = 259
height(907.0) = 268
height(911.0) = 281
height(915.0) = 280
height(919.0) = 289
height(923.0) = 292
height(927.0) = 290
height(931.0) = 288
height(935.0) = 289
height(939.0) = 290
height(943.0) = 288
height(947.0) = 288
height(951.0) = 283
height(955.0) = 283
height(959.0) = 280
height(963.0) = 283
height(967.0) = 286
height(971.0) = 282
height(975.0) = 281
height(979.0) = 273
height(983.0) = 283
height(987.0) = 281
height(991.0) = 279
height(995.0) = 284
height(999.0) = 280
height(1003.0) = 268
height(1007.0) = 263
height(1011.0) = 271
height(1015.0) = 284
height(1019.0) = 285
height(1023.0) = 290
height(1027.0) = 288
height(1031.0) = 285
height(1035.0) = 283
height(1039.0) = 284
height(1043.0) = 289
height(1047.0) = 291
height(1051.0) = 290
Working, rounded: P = 283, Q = 288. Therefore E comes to 0.98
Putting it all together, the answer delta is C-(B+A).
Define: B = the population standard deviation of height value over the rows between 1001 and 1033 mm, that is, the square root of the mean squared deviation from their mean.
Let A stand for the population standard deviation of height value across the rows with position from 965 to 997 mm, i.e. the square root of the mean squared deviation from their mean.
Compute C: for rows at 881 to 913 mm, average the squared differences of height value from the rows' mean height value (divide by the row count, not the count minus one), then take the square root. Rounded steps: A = 3.66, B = 9.6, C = 12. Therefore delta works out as -1.2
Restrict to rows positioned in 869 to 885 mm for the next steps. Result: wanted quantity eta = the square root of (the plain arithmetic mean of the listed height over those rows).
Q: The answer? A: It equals 17.0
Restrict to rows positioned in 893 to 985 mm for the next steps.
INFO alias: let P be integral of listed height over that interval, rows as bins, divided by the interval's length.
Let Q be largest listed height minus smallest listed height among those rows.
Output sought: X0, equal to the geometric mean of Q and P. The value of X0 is 96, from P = 282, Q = 33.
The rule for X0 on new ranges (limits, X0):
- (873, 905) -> 99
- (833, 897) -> 61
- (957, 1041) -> 87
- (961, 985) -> 60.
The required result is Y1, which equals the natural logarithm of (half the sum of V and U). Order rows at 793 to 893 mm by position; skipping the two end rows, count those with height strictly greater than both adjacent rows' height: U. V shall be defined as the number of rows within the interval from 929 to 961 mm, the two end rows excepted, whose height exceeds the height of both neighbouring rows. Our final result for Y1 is 1.1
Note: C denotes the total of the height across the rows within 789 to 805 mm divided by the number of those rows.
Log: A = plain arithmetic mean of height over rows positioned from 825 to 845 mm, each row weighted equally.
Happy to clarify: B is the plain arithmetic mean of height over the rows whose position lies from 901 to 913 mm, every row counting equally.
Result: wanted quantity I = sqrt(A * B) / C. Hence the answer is 0.94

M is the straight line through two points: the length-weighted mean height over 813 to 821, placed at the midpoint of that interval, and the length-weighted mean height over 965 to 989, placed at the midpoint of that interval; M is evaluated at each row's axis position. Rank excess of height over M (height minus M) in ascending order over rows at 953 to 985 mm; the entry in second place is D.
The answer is -3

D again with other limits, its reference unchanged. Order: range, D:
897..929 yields -23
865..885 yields -3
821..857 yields -6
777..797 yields -6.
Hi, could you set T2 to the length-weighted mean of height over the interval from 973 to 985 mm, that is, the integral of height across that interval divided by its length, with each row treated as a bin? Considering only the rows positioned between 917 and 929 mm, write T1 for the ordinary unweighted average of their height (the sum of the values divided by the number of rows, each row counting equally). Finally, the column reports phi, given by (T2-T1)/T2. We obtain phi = -0.04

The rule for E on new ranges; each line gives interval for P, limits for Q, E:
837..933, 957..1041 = 1.09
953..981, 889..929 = 1.09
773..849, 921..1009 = 1.13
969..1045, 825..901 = 1.06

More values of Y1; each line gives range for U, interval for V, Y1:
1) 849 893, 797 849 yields 0.9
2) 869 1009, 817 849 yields 1.4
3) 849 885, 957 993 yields 0.4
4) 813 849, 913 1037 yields 1.3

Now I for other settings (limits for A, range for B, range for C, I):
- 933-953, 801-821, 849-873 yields 1.00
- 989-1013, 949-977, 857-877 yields 0.96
